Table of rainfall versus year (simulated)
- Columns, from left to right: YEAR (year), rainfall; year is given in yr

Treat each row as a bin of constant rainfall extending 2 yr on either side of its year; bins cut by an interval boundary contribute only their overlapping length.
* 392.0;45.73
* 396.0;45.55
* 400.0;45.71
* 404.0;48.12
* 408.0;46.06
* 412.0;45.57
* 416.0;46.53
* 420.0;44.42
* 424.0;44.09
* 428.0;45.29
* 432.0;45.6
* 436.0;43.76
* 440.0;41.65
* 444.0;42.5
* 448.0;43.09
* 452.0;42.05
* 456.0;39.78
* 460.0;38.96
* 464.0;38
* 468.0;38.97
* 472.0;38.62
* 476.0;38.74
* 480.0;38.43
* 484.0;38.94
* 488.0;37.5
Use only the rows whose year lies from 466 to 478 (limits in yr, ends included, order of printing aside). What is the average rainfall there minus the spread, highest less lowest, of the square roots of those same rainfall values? 39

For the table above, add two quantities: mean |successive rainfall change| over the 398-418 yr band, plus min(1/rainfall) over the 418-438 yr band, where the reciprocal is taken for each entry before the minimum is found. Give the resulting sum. 1.5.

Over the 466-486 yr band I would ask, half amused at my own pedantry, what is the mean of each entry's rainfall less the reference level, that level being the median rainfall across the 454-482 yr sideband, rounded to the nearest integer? 0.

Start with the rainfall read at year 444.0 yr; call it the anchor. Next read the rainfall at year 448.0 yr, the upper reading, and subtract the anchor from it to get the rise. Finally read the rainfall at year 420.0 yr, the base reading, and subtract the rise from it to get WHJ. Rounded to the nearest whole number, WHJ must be 44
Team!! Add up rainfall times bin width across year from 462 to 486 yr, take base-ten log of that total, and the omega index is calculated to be 2.97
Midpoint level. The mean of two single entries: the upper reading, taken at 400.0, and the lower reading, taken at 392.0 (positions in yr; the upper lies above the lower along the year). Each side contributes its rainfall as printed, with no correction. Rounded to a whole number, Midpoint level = 46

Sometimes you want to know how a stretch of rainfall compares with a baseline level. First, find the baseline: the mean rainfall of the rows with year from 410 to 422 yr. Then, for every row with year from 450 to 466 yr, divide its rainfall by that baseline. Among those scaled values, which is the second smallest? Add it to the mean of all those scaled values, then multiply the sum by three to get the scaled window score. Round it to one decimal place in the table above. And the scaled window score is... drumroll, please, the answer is 5.2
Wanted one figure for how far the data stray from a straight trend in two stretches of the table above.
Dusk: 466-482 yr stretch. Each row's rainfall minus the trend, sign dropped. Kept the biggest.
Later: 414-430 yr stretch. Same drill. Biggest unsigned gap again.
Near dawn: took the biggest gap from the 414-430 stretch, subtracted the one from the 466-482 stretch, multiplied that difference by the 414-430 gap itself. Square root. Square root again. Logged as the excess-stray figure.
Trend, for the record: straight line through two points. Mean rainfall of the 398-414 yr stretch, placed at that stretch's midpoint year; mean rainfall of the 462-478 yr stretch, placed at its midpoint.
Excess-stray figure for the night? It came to 0.96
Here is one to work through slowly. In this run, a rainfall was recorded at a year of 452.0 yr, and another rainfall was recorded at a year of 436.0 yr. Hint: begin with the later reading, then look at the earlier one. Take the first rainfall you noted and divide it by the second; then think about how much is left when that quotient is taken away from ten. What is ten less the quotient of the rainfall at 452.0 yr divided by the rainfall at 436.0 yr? 9.04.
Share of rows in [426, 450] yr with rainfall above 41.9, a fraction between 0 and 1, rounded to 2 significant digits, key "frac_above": 0.83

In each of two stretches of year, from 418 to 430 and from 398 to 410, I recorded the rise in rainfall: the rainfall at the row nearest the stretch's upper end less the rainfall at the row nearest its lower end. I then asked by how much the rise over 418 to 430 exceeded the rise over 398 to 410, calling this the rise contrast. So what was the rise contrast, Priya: 0.5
